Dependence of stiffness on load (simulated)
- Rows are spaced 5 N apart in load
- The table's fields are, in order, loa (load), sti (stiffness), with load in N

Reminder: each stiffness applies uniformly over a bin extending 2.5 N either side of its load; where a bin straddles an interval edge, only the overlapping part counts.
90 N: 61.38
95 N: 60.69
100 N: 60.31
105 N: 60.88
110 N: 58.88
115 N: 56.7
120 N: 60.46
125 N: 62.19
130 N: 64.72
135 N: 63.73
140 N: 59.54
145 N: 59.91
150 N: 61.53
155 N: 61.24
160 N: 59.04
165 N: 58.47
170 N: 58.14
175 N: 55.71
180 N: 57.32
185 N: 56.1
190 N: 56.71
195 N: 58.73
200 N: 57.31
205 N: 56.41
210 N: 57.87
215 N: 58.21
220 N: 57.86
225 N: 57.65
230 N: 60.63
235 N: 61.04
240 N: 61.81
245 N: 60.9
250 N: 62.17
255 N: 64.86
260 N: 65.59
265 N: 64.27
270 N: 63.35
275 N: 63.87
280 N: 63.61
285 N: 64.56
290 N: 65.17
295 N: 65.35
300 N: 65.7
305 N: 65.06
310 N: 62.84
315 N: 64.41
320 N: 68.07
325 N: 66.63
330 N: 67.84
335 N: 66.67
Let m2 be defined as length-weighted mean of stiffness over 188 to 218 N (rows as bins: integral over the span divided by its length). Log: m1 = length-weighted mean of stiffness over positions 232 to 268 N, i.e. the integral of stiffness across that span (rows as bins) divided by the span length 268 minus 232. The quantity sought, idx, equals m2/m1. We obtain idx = 0.91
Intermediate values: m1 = 63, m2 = 57.6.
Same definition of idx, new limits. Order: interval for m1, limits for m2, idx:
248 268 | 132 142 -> 0.96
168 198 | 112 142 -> 1.07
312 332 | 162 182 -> 0.86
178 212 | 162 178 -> 1.01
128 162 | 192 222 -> 0.94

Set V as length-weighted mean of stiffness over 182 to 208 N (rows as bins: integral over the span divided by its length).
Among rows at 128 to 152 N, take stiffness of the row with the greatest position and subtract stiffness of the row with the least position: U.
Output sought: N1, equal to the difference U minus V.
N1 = -60.3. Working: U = -3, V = 57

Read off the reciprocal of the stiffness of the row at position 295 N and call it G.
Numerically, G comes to 0.0153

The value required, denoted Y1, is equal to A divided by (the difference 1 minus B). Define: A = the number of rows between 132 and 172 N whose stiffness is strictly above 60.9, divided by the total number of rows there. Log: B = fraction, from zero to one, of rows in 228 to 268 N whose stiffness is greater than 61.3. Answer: 1.0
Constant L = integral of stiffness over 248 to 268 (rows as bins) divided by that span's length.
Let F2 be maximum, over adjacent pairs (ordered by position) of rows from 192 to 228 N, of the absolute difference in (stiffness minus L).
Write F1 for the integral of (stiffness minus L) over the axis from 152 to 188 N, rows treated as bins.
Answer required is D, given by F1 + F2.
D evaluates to -222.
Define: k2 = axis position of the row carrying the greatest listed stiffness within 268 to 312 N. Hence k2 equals 300 N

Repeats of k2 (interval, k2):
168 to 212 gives 195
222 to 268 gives 260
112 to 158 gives 130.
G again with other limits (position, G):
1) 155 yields 0.0163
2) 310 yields 0.0159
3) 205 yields 0.0177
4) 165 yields 0.0171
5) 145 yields 0.0167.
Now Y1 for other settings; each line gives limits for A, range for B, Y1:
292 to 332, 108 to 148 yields 1.6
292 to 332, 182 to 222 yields 1.0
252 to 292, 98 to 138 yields 1.6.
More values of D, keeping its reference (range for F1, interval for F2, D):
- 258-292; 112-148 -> 6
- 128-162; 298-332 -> -94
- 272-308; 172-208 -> 19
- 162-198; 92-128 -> -245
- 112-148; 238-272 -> -114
